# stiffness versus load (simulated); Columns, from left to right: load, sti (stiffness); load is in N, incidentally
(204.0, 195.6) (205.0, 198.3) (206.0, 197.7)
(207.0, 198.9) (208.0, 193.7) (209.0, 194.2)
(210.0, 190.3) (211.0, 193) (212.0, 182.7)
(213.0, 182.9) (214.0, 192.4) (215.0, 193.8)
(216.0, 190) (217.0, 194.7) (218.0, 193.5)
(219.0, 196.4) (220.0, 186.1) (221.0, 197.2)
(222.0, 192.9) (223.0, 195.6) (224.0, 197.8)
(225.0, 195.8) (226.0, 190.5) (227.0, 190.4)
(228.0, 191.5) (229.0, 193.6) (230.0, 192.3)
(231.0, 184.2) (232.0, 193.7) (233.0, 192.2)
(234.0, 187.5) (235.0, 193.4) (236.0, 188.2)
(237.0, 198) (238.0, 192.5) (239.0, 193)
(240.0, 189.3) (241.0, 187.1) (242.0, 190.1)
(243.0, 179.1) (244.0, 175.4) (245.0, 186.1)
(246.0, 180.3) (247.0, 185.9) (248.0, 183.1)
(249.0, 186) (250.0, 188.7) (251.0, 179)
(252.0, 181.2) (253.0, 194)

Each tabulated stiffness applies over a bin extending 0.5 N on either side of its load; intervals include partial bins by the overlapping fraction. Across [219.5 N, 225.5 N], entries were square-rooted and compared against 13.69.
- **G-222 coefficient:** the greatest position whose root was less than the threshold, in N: 220.0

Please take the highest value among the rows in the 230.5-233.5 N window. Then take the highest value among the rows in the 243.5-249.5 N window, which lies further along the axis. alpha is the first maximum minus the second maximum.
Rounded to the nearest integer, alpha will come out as 8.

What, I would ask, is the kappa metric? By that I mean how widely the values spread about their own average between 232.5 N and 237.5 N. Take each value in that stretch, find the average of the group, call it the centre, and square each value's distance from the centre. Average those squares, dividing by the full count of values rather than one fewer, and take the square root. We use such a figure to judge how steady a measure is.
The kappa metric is 3.8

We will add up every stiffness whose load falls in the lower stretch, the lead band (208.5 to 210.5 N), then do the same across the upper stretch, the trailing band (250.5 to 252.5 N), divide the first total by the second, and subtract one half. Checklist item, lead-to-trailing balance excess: 0.567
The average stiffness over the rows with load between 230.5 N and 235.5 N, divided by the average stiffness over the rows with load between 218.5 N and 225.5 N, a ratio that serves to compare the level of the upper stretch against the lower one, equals 0.98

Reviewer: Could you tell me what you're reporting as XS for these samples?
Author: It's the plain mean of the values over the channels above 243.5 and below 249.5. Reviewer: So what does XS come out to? 183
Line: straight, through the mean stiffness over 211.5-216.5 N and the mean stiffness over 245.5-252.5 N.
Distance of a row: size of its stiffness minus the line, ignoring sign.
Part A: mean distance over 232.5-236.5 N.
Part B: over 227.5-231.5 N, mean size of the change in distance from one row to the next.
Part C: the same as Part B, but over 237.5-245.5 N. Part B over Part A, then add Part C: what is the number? 3.4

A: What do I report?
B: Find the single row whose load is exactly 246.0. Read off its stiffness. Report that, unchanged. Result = 180.3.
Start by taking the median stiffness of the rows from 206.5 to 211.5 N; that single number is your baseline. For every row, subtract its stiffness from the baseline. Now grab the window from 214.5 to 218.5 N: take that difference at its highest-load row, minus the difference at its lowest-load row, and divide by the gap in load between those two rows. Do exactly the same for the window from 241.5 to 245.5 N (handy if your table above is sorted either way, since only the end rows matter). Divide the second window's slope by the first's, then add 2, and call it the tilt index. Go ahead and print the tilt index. 15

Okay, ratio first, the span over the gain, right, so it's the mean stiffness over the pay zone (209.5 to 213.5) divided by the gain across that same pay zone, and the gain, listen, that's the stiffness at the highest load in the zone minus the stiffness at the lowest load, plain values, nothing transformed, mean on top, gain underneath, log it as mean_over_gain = -25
